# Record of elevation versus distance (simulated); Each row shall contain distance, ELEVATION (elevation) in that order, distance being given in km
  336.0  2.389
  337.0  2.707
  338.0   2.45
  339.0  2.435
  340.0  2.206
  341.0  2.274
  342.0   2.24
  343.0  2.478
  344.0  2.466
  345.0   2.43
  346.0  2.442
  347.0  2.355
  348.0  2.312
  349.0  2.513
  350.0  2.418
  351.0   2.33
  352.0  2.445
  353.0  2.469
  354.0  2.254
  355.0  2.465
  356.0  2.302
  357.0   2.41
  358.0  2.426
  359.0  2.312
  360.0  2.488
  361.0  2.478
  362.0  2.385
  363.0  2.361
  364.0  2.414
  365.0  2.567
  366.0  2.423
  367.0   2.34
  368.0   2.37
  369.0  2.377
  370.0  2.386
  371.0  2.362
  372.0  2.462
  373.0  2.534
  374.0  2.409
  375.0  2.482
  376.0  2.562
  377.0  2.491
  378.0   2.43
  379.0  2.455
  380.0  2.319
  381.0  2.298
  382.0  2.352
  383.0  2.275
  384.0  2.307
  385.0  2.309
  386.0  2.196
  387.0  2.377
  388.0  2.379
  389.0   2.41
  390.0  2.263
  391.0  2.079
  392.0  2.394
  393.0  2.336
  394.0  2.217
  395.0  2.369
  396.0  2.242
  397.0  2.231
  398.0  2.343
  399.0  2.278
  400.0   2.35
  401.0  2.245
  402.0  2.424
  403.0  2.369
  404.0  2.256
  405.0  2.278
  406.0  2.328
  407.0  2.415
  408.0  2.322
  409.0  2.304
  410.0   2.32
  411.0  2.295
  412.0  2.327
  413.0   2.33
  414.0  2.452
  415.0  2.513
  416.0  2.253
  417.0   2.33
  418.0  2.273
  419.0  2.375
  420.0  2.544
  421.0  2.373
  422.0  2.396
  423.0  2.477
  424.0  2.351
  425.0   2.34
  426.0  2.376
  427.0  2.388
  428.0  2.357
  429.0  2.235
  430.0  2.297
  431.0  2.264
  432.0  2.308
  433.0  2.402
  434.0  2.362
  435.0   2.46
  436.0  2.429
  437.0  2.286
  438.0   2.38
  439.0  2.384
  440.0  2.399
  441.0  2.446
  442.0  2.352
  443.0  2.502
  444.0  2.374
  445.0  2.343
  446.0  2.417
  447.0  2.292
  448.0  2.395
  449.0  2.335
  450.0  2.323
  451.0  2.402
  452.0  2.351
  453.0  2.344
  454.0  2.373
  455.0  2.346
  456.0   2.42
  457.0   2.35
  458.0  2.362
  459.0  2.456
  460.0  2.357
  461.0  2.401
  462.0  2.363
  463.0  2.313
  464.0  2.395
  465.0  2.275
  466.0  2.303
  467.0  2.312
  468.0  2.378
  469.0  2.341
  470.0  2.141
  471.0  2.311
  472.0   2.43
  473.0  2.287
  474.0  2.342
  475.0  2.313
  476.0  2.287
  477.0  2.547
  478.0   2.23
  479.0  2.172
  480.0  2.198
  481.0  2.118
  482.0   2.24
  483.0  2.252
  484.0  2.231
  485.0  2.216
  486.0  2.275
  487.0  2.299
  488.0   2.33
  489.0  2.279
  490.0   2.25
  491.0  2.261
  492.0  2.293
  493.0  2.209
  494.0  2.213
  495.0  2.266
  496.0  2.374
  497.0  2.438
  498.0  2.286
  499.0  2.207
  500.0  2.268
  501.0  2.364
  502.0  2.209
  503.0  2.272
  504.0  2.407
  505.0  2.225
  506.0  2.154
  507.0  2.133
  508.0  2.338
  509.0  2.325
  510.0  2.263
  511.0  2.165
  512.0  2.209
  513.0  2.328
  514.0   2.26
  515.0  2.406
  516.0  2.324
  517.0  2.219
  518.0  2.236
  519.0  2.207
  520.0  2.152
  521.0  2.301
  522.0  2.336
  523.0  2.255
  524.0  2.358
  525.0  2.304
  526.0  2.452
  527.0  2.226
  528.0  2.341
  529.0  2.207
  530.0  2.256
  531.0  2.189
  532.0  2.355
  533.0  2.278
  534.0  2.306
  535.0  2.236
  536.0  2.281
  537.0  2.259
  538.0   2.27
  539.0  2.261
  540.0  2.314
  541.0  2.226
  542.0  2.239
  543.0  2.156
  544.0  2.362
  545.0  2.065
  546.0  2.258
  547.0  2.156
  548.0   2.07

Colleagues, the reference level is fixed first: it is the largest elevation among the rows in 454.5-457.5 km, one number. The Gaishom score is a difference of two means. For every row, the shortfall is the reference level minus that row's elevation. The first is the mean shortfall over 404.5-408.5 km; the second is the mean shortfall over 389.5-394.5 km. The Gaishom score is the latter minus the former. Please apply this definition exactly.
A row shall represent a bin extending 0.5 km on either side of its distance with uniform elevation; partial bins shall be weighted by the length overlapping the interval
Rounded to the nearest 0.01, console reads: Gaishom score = 0.08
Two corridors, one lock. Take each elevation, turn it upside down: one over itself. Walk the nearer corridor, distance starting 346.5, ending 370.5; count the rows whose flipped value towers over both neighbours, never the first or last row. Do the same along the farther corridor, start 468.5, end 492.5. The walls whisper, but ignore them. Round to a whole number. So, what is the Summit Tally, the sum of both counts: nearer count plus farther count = 14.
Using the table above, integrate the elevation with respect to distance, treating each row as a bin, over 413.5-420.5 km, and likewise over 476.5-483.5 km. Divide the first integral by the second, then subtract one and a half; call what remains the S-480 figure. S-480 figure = -0.44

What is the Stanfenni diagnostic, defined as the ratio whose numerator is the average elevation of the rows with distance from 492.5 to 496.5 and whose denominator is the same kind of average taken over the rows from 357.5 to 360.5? 0.941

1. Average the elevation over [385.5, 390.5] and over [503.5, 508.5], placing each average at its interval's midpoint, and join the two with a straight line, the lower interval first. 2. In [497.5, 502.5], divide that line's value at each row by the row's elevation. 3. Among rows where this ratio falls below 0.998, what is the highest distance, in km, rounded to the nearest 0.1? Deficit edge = 501.0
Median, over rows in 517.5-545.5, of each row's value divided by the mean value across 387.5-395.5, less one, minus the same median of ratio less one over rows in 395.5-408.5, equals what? -0.027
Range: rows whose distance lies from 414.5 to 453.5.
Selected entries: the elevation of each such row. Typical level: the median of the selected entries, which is 2.37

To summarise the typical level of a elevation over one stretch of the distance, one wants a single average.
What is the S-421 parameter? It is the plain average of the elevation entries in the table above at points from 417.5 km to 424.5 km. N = 2.40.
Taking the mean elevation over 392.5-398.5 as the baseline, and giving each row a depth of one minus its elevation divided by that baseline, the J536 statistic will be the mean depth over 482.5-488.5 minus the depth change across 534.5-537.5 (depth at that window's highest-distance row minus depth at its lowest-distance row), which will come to 0.02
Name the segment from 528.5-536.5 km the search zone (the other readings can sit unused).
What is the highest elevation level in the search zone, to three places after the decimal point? 2.355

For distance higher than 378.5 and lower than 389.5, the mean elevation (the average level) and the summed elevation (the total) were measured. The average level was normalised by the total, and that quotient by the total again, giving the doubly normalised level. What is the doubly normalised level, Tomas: 0.0035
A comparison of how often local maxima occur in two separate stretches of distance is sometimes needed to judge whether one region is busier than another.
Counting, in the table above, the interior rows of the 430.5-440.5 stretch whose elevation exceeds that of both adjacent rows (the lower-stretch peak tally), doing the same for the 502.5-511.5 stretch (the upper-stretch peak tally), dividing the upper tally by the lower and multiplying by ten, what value 10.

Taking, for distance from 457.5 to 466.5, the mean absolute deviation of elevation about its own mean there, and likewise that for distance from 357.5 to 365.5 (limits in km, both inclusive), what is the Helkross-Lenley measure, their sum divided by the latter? 1.7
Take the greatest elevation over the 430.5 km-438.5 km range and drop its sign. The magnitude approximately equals 2.46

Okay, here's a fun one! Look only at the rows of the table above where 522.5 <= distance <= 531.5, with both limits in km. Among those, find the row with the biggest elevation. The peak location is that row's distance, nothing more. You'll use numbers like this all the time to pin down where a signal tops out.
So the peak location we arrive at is 526.0 km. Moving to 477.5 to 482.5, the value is 482.0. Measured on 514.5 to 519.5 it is 515.0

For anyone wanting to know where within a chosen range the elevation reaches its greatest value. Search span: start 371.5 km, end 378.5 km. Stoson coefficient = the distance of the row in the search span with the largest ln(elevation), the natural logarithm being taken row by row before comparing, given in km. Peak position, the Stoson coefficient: 376.0 km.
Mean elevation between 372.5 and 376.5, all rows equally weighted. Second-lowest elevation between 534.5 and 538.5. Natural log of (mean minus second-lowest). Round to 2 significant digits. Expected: -1.4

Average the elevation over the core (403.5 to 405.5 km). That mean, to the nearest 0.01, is 2.27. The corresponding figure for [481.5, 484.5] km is 2.24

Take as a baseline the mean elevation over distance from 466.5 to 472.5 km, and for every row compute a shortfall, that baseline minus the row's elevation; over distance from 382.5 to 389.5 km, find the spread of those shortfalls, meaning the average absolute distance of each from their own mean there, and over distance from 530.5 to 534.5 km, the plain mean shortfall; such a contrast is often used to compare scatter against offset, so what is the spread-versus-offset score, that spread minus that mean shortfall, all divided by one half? 0.04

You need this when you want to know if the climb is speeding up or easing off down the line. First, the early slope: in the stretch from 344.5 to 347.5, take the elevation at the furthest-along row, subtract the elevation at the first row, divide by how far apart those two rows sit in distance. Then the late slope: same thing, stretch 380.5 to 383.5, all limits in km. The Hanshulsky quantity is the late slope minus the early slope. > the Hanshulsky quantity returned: 0.03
